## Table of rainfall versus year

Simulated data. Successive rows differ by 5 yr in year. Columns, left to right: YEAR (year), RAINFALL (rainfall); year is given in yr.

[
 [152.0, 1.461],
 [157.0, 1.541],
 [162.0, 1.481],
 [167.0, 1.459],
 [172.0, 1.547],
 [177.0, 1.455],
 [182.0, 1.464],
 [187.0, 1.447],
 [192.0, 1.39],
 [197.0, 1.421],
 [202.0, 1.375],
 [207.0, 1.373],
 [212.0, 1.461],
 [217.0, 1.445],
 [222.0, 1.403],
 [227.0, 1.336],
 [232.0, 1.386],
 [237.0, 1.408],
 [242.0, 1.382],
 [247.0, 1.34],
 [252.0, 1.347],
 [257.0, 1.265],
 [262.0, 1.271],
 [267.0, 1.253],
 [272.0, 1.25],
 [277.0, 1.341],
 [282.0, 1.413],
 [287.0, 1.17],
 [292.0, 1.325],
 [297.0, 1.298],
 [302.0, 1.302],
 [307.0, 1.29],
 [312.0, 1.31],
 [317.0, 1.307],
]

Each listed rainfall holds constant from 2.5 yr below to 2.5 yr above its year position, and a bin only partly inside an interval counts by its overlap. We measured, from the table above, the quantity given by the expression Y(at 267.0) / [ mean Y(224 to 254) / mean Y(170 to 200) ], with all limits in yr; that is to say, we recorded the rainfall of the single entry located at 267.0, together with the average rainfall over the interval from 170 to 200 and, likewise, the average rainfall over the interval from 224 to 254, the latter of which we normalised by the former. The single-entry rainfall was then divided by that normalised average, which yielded 1.33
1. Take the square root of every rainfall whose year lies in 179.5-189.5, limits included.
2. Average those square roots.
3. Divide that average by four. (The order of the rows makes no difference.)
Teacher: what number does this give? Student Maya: 0.302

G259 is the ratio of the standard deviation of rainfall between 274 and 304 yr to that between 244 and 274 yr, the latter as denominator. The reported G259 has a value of 1.8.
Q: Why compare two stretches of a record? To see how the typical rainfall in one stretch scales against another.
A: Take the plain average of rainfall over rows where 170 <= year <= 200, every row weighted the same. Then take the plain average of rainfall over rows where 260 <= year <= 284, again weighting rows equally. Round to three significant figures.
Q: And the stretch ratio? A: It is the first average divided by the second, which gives 1.11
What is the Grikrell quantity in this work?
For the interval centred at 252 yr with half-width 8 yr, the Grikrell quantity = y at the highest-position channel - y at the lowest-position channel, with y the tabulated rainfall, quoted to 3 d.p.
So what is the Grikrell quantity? -0.075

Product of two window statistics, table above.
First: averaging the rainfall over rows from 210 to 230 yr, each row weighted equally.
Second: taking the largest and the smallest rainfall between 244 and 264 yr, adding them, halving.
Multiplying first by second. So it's 1.84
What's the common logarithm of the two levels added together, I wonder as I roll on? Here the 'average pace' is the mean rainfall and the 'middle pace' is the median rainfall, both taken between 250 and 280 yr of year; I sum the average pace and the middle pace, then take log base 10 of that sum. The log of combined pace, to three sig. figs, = 0.408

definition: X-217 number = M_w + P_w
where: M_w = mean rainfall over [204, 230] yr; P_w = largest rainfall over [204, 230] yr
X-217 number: 2.86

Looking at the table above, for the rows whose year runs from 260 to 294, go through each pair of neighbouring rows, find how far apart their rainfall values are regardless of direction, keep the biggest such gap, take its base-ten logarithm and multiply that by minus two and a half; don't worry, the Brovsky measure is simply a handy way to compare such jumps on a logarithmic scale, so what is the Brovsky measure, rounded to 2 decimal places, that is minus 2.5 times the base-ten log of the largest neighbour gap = 1.54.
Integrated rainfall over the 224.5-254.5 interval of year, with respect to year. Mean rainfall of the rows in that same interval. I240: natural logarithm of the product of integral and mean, 4.03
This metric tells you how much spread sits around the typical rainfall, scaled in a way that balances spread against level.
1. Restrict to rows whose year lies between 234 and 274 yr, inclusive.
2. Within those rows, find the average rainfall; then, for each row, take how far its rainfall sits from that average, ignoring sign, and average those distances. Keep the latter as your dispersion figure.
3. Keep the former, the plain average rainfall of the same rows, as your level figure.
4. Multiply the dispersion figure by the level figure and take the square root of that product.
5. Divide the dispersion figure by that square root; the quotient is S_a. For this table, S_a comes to 0.204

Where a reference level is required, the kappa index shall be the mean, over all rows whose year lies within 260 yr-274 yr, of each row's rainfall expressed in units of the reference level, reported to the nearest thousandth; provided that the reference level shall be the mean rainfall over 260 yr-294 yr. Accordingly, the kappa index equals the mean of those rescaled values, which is 0.976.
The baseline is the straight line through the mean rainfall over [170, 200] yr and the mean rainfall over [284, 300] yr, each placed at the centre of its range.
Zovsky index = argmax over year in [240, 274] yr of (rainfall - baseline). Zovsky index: 242.0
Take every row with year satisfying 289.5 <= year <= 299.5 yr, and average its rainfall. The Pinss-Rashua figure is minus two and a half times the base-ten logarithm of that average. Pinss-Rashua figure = -0.294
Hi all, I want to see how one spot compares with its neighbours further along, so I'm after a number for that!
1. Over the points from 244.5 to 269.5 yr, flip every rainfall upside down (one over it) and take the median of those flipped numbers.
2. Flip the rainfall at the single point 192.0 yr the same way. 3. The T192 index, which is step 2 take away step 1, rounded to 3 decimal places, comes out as -0.067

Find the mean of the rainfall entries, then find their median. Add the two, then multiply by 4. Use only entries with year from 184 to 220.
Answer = 11.3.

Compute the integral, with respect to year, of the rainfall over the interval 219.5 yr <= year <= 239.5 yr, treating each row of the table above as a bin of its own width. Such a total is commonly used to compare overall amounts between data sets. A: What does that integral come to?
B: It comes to 27.7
